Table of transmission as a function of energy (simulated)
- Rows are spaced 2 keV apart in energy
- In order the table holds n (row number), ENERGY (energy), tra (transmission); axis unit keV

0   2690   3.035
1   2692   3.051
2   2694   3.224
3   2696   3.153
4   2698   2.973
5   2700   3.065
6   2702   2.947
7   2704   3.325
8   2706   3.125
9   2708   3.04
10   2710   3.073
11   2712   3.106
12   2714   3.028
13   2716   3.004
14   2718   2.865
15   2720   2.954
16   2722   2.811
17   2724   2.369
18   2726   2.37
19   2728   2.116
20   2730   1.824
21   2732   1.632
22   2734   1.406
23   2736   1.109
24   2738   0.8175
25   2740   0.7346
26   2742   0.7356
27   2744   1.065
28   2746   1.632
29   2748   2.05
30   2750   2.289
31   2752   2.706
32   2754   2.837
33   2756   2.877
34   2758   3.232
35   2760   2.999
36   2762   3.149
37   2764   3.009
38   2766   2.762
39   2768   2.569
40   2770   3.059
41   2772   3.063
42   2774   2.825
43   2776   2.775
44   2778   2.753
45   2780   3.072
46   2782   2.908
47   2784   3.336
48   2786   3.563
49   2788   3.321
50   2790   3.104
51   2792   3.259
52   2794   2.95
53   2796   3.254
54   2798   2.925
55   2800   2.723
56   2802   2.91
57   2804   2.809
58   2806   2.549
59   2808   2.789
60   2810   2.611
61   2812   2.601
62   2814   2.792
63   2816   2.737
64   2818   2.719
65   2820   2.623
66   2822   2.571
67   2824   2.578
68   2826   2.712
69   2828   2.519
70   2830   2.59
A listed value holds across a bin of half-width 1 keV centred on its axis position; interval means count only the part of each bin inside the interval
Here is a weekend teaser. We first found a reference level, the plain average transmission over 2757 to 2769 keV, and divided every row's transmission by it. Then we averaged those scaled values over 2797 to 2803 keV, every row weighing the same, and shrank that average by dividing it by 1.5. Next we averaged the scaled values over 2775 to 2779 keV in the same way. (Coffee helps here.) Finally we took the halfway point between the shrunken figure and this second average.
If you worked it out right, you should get 0.79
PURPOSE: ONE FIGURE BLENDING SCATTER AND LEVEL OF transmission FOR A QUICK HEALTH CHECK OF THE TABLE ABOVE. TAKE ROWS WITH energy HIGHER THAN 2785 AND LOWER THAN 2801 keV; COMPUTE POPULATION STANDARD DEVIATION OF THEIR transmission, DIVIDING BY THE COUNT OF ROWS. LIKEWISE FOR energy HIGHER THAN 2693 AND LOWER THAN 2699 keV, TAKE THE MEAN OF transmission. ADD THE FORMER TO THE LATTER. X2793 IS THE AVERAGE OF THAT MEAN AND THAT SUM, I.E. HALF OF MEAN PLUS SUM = 3.24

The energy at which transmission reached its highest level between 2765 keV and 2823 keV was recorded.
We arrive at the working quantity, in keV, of 2786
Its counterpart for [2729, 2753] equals 2752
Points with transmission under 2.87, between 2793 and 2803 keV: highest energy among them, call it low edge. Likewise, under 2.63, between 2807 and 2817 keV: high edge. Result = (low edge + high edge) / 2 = 2806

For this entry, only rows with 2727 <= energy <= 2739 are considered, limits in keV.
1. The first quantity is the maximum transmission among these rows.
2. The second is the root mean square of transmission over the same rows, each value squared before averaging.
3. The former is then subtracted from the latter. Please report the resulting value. -0.57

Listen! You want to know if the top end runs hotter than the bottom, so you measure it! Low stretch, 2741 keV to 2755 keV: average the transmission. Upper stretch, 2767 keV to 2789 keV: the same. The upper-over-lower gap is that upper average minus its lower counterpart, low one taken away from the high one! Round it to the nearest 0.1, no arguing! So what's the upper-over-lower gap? 1.1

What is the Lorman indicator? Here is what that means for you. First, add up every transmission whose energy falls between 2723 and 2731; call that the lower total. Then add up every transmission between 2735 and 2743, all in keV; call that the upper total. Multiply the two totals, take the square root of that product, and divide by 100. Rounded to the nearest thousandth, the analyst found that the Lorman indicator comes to 0.054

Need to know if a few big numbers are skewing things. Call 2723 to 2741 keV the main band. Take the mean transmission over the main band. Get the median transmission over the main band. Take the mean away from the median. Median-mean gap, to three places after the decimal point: 0.034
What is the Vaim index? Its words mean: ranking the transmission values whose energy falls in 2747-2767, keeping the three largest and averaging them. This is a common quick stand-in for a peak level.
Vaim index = 3.13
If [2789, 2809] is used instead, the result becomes 3.21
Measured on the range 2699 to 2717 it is 3.19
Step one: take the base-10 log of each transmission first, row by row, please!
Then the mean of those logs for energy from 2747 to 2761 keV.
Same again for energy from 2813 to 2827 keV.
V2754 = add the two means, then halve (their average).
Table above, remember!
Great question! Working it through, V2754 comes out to 0.43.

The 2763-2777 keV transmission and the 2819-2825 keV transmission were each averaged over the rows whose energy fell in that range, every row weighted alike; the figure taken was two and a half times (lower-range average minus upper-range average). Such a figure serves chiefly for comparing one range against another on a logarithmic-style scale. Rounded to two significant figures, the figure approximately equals 0.69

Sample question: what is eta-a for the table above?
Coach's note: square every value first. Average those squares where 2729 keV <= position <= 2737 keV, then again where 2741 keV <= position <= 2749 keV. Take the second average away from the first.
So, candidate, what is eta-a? 0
